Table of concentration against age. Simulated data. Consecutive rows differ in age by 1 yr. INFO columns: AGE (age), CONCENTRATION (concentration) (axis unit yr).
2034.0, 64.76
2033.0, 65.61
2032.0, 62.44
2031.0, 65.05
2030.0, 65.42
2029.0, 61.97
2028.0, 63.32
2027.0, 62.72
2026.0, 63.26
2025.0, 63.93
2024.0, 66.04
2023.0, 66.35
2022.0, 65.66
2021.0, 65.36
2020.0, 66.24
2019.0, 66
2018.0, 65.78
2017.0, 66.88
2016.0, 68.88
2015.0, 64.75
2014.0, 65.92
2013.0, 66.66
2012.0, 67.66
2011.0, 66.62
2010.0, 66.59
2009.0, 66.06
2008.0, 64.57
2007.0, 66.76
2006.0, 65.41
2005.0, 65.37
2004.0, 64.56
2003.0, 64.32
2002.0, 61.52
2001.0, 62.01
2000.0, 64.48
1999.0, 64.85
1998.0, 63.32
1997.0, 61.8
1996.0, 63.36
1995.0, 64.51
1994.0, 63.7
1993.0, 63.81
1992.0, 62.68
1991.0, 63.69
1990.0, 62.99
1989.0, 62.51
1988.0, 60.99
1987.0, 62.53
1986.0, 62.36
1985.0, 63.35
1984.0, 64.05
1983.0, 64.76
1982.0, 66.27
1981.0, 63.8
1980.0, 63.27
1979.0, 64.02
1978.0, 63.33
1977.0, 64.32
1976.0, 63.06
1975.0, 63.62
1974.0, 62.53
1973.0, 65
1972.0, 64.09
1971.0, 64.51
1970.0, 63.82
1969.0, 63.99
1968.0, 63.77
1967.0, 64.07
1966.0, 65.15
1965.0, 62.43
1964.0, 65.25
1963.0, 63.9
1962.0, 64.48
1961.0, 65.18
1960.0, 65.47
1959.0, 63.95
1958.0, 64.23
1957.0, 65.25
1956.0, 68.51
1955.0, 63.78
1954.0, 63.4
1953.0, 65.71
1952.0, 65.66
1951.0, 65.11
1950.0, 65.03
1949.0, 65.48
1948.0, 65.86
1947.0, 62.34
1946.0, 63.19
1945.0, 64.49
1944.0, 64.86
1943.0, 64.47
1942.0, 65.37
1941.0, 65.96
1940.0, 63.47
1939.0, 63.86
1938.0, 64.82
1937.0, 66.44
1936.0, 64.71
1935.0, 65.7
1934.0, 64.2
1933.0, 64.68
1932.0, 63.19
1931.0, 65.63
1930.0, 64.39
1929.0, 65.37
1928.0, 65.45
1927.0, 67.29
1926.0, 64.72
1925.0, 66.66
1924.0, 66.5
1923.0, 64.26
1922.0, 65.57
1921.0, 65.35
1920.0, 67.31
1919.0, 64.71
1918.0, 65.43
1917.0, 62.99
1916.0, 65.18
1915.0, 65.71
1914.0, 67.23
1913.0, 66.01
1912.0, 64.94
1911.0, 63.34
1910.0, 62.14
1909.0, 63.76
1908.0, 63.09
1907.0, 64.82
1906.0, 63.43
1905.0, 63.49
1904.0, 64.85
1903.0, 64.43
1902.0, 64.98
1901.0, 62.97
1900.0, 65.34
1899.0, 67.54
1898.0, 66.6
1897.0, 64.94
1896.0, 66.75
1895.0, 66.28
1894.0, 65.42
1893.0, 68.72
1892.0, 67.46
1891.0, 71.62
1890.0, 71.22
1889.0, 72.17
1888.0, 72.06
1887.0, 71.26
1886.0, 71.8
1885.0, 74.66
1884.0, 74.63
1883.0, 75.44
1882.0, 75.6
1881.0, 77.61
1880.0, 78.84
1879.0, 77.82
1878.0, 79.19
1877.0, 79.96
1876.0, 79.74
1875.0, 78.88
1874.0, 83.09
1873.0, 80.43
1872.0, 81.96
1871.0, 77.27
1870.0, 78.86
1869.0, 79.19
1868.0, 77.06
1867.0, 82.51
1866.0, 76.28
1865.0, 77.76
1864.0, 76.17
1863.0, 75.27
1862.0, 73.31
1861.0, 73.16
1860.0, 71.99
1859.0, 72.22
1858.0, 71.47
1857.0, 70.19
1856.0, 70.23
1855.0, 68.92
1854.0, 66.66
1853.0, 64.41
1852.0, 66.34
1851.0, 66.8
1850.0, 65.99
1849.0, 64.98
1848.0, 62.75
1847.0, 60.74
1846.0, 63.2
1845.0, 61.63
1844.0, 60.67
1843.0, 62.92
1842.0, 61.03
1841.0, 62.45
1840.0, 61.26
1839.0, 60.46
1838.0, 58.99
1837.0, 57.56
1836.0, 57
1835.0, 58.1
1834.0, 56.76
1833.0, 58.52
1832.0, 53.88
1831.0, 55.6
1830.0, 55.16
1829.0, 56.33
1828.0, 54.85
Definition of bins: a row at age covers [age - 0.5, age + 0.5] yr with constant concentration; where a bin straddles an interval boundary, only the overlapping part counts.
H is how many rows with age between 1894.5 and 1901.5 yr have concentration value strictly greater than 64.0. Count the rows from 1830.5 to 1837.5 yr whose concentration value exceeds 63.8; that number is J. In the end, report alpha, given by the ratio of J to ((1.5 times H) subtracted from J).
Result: 0.0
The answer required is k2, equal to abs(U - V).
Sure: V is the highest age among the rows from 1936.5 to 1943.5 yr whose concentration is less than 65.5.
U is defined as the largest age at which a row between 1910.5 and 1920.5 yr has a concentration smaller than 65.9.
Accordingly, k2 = 24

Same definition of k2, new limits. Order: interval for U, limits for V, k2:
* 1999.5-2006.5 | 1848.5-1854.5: 153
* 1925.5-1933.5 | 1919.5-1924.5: 10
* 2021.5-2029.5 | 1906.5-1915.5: 117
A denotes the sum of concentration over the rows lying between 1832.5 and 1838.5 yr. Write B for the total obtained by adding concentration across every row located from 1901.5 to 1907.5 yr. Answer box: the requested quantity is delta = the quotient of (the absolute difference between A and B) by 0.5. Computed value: 78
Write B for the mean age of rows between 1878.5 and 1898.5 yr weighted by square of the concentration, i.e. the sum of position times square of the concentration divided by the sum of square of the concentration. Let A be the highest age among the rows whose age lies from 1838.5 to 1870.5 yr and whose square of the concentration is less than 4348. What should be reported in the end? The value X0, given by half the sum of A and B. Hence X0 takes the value 1870.4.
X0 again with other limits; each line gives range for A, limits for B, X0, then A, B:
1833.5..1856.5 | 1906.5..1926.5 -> 1884.8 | 1853.0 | 1916.6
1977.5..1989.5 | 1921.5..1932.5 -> 1958.0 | 1989.0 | 1927.0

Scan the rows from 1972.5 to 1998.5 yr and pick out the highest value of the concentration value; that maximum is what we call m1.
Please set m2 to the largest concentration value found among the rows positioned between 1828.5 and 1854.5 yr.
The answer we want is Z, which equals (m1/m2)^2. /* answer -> 0.98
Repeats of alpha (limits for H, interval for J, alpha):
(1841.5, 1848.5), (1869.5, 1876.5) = 1.0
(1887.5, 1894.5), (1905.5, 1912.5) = -0.2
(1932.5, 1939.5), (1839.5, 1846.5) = 0.0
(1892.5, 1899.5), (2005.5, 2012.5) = -2.0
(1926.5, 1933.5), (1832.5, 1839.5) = 0.0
